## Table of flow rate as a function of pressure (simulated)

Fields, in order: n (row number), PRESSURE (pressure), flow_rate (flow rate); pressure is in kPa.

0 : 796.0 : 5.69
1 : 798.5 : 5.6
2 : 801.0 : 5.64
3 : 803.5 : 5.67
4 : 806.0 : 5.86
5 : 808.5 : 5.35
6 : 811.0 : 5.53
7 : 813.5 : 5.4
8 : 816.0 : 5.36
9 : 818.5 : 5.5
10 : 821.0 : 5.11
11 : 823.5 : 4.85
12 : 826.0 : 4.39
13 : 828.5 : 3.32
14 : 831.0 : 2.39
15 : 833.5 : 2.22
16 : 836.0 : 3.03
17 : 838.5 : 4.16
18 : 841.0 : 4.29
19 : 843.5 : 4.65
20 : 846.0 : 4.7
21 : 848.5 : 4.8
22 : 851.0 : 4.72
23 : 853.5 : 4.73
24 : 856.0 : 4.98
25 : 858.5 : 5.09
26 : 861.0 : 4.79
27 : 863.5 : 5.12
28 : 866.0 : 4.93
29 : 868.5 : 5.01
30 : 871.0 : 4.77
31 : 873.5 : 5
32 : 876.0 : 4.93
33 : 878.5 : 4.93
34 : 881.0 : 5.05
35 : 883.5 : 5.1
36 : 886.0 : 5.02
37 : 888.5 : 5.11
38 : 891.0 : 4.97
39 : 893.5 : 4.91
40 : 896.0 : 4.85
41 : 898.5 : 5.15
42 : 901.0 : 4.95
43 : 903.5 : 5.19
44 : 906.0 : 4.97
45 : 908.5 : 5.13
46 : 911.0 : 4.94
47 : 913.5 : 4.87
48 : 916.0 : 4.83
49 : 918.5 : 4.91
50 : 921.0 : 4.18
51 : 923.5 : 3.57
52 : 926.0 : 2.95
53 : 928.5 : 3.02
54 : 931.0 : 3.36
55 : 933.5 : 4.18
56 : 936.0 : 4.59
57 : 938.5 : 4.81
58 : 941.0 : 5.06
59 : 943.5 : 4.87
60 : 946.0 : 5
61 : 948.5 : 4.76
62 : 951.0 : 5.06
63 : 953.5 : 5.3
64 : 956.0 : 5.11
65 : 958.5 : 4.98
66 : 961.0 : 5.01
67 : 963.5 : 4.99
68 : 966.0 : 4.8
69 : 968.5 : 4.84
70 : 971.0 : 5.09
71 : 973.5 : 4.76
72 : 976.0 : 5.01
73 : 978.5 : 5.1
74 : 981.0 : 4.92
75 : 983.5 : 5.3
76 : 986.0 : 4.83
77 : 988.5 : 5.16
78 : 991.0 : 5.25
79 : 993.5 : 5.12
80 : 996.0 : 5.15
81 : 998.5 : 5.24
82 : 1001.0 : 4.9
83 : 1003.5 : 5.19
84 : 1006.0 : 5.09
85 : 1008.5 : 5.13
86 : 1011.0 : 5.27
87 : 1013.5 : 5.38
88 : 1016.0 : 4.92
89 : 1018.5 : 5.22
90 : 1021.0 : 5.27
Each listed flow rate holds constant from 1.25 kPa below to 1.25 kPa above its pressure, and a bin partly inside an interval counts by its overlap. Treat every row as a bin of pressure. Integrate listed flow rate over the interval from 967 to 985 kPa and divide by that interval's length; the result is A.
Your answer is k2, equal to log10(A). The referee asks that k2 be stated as 0.70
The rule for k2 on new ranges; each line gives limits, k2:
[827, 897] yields 0.66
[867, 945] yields 0.67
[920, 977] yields 0.66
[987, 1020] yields 0.71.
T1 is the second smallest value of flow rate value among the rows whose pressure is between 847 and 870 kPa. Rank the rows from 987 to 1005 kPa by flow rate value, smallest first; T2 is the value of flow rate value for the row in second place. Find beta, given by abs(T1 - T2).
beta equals 0.4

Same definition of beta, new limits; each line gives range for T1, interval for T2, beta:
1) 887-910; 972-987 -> 0.1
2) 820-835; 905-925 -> 1.8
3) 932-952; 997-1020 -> 0.3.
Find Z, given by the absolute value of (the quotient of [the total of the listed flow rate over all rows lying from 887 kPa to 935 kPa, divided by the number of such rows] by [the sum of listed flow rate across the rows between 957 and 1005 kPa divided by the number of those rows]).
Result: 0.90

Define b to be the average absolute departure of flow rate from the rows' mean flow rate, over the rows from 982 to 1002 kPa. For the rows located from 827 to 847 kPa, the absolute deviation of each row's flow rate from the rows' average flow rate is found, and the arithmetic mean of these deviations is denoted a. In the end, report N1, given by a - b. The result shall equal 0.7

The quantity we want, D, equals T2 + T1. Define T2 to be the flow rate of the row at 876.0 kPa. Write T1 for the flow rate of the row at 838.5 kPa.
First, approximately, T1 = 4.16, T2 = 4.93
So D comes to 9.1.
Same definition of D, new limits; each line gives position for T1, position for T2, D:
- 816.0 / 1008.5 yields 10.5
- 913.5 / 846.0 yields 9.6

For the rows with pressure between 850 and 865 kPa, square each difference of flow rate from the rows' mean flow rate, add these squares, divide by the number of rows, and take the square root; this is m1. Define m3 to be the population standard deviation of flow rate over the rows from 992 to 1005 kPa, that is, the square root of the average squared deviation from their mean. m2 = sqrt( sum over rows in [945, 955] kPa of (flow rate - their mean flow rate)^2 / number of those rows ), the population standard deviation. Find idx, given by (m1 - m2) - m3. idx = -0.1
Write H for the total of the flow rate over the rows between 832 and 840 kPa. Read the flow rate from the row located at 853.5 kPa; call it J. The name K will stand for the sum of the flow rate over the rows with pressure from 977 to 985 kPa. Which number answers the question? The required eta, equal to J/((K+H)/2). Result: 0.38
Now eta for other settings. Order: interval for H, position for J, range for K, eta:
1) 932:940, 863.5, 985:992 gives 0.36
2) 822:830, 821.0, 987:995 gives 0.36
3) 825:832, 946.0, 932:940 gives 0.42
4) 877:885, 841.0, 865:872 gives 0.29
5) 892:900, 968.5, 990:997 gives 0.32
